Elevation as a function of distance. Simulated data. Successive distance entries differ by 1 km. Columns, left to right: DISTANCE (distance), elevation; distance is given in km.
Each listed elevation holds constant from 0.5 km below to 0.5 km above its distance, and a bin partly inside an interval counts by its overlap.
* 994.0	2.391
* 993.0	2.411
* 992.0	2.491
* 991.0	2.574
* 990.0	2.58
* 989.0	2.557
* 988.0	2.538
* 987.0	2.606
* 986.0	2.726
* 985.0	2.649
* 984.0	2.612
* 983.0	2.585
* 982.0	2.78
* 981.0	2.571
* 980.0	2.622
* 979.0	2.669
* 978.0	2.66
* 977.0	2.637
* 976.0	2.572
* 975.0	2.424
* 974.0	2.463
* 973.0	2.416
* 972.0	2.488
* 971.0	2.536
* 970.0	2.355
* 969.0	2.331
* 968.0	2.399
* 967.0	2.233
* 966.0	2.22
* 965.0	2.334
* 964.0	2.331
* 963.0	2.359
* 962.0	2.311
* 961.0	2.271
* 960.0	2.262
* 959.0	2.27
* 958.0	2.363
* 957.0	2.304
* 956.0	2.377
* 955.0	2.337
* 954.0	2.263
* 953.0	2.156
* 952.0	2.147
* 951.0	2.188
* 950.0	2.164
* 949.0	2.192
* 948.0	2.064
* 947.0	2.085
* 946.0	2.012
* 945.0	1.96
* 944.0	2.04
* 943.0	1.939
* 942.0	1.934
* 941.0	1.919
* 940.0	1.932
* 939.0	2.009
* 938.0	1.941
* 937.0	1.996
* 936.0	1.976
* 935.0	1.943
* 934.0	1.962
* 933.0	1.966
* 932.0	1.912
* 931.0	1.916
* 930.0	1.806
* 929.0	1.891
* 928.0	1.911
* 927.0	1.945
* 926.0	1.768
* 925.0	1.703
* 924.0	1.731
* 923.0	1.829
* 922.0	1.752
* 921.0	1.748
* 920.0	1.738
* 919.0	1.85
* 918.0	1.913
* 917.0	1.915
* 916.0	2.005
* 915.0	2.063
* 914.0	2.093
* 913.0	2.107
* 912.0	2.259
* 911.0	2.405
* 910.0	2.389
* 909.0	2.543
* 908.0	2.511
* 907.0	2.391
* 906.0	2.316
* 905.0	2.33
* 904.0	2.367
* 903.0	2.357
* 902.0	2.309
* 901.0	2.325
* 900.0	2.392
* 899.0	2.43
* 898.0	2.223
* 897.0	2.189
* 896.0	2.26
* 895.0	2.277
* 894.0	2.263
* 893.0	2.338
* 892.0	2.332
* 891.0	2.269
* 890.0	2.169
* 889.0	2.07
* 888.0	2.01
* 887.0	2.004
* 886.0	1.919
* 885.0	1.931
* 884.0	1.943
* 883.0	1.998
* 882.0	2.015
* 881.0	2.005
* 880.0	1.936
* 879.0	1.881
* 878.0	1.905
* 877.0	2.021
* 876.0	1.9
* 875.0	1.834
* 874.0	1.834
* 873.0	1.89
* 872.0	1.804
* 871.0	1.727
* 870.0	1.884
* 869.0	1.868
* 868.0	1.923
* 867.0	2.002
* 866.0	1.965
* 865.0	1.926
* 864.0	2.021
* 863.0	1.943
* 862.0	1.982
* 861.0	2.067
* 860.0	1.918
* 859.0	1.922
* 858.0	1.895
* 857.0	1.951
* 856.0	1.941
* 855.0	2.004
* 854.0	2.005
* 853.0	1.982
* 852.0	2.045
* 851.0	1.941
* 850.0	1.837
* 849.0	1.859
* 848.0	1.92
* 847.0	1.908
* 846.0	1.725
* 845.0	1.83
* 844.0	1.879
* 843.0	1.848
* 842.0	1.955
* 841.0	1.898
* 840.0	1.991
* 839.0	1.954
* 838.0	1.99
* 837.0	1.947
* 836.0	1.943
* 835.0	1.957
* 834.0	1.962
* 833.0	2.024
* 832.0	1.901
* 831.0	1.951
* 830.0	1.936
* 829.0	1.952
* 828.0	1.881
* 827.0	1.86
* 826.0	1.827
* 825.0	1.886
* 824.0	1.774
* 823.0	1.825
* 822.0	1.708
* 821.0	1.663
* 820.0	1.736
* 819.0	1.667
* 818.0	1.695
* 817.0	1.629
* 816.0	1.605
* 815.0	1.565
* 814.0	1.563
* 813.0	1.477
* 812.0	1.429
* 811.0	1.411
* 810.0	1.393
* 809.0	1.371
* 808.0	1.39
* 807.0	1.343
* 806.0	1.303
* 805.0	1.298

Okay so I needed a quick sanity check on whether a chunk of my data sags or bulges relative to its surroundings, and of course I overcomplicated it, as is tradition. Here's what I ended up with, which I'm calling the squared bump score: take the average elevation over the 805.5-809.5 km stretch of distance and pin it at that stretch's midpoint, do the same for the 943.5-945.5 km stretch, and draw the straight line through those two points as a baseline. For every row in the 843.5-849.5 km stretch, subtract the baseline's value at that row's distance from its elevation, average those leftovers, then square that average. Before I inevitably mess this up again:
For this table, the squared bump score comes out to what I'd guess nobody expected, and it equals 0.10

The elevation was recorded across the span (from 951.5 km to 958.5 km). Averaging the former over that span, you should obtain 2.28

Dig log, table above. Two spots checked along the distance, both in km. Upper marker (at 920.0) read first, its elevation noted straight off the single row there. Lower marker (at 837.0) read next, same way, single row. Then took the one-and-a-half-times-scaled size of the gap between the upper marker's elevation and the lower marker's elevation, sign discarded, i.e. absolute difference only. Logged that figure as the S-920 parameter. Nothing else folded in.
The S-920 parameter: 0.31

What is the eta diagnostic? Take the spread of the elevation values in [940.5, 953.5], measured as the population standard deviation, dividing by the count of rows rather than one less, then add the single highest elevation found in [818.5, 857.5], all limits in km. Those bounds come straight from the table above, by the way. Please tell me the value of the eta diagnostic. 2.1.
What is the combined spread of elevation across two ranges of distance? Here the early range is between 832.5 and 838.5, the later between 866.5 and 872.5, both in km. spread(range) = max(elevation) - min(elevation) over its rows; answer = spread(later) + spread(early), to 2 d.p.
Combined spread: 0.36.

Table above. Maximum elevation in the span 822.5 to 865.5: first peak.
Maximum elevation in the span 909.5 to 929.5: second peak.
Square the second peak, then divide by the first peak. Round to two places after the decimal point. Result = 2.80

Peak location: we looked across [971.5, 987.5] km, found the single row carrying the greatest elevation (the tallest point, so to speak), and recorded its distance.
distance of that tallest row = 982.0 km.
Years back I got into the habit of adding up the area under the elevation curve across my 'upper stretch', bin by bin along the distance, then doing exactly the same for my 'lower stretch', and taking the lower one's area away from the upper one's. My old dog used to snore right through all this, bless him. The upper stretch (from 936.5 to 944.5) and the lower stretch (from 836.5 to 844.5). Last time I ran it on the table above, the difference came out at 0.2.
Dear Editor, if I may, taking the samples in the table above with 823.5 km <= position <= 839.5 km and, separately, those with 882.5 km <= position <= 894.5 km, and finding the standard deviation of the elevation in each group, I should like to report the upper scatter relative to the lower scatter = 2.5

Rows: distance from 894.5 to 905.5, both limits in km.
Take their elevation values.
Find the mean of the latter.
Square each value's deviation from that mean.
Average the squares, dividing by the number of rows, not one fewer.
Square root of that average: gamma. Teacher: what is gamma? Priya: 0.069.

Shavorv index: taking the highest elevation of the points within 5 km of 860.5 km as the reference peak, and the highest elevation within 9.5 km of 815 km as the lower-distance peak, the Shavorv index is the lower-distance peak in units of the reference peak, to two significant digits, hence 0.88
